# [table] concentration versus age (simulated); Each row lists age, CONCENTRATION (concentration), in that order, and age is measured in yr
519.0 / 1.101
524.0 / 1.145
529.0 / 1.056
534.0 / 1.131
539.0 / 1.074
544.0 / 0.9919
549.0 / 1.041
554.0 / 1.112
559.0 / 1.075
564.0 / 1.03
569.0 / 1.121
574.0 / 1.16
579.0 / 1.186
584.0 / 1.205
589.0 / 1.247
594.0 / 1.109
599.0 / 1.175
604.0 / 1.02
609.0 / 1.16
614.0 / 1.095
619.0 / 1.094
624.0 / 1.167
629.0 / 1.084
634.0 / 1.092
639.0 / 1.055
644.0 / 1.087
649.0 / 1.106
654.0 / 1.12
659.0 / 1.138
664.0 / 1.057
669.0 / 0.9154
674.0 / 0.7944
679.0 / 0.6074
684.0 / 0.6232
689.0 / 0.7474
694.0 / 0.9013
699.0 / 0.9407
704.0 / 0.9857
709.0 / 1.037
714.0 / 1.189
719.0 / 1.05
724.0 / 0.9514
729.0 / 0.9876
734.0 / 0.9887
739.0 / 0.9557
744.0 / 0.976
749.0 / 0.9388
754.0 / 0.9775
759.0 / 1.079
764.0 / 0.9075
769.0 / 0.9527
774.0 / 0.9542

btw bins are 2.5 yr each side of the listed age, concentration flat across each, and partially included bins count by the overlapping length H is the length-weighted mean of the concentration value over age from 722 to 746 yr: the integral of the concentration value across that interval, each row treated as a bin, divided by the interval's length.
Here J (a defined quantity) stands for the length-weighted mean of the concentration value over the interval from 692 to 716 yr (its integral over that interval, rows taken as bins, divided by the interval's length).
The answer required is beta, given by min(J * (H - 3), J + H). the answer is -2.05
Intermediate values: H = 0.972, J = 1.01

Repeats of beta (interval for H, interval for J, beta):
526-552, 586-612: -2.21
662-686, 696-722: -2.28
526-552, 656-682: -1.75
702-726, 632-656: -2.13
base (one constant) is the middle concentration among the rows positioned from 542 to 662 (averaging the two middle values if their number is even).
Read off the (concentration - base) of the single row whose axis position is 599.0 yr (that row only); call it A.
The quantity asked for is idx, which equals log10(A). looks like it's -1.17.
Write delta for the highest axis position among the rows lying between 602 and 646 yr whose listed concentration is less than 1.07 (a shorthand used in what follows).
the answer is 639.0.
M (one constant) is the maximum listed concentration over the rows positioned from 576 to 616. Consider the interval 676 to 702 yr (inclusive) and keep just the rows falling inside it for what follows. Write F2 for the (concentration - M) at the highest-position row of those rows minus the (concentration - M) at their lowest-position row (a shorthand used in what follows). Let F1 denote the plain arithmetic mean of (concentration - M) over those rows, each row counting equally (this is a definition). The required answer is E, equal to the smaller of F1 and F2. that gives -0.48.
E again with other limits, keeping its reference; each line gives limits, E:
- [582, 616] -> -0.11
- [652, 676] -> -0.33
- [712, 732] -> -0.20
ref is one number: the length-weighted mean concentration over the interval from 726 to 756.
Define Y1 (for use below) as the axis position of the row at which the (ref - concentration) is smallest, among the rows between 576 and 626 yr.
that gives 589.0 yr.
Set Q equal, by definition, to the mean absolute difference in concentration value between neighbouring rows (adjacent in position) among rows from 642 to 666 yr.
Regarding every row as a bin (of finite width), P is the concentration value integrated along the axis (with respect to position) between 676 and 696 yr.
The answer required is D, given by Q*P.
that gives 0.47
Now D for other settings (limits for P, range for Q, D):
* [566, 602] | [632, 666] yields 1.41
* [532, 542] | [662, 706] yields 1.13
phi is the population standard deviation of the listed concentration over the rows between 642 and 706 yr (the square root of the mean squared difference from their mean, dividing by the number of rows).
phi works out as 0.176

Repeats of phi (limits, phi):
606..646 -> 0.036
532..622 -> 0.066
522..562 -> 0.047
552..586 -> 0.057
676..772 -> 0.138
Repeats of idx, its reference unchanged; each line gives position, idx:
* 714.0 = -1.09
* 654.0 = -1.90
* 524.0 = -1.43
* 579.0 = -1.11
